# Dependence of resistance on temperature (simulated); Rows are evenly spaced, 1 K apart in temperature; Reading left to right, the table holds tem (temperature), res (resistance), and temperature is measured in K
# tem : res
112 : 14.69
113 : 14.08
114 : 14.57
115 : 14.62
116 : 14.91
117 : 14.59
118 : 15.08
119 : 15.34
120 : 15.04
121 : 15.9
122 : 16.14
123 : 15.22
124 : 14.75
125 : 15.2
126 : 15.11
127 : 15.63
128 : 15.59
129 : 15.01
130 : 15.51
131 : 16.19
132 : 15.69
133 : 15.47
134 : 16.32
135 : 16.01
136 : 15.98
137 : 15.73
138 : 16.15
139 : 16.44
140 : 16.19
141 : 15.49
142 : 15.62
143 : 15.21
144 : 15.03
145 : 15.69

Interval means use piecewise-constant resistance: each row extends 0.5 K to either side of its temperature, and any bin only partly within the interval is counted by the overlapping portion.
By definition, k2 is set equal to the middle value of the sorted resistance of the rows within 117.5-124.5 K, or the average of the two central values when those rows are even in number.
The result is 15.2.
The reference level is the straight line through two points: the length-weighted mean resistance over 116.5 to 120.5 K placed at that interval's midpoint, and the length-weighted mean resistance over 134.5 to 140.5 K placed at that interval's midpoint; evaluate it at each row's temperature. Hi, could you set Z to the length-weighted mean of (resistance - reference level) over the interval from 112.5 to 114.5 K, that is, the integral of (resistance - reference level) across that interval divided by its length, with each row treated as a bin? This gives -0.41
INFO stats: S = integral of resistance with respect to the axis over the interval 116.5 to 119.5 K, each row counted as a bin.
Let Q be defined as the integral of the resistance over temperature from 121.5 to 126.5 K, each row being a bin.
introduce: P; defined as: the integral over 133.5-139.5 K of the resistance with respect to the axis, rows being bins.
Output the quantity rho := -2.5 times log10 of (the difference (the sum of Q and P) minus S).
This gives -5.3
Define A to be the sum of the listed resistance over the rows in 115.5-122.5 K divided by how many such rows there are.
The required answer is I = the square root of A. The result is 3.91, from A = 15.3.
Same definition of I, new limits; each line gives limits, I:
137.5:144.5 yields 3.97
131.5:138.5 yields 3.99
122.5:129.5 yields 3.90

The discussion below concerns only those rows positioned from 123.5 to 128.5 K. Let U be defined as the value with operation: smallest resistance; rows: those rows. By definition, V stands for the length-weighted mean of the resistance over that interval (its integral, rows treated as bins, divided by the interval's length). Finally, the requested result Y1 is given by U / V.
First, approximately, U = 14.75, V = 15.3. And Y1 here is 0.967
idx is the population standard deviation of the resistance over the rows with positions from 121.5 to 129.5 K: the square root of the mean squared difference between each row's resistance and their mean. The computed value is 0.408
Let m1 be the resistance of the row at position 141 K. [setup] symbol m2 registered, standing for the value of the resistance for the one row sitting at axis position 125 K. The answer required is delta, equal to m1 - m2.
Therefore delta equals 0.3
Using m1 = 15.49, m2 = 15.2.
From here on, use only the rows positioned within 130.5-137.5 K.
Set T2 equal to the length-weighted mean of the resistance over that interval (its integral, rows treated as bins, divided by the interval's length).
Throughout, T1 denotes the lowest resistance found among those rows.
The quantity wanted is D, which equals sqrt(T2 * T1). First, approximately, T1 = 15.47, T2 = 15.9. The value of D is 15.7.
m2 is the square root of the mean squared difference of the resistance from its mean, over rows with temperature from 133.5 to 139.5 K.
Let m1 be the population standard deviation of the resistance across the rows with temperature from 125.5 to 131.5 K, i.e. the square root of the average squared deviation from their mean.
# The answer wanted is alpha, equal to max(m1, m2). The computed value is 0.386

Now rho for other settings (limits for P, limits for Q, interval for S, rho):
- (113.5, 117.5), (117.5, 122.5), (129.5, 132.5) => -4.9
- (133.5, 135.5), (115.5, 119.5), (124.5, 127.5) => -4.2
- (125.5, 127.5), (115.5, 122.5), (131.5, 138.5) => -3.6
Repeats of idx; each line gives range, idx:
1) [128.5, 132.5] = 0.422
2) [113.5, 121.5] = 0.424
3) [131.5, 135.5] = 0.322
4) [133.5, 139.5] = 0.233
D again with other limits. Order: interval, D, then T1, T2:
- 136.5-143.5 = 15.5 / 15.21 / 15.8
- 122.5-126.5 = 14.9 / 14.75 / 15.1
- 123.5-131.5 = 15.1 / 14.75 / 15.4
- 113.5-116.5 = 14.6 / 14.57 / 14.7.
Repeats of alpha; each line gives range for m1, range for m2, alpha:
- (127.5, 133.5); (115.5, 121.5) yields 0.405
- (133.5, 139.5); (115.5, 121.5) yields 0.405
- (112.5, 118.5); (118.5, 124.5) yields 0.481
